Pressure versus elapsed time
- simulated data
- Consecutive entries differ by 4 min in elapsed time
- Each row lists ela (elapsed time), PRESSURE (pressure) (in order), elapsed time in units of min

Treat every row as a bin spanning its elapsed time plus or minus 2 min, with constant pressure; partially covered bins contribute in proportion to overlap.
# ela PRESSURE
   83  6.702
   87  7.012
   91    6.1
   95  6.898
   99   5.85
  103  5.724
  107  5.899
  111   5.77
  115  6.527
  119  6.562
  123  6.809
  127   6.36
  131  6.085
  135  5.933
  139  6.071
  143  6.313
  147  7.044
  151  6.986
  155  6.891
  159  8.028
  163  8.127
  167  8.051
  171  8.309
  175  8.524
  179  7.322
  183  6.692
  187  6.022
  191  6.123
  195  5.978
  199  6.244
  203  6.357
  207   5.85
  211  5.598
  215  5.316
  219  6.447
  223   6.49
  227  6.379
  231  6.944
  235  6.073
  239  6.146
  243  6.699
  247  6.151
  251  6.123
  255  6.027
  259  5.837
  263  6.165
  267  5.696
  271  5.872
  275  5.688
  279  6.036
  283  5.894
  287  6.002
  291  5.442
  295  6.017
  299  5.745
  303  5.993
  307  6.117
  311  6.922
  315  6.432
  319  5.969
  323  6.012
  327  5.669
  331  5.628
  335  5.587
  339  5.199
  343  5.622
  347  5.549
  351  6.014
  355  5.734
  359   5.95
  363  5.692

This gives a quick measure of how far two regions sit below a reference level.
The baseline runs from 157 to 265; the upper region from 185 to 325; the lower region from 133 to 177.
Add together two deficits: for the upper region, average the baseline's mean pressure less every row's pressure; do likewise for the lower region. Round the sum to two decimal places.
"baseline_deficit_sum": -0.19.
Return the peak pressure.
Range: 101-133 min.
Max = 6.809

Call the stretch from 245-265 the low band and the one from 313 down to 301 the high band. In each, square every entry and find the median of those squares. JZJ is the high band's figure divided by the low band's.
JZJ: 1.00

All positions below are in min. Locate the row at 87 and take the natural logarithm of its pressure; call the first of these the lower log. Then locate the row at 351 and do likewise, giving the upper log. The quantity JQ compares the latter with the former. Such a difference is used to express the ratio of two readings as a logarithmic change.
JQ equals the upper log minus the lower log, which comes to -0.15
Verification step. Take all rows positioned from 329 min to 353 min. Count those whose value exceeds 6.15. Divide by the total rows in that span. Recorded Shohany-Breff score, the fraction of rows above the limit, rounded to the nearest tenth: 0.0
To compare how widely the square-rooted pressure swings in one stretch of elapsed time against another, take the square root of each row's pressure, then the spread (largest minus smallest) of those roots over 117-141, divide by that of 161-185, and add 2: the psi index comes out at 2.5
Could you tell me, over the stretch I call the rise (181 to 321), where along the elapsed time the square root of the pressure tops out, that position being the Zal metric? 231 min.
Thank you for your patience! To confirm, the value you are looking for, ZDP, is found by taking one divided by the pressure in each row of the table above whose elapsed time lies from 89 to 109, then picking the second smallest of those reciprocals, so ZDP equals 0.164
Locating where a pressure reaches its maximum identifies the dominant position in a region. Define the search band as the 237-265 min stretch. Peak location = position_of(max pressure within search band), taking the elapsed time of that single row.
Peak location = 243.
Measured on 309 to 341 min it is 311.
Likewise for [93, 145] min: 95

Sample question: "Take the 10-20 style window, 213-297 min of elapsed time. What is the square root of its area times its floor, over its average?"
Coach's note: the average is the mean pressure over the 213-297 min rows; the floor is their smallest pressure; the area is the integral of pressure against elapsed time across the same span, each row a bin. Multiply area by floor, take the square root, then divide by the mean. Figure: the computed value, 8.6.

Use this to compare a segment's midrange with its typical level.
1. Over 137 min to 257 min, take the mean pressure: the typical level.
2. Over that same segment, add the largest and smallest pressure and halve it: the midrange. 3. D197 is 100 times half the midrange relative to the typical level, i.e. 52.1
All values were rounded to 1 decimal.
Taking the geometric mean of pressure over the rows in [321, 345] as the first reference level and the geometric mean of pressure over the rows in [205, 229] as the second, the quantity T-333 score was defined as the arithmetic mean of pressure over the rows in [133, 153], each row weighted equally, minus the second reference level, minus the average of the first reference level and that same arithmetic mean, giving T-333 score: -5.6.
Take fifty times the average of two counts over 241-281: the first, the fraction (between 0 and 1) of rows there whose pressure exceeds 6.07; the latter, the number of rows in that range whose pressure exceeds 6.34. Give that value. 35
